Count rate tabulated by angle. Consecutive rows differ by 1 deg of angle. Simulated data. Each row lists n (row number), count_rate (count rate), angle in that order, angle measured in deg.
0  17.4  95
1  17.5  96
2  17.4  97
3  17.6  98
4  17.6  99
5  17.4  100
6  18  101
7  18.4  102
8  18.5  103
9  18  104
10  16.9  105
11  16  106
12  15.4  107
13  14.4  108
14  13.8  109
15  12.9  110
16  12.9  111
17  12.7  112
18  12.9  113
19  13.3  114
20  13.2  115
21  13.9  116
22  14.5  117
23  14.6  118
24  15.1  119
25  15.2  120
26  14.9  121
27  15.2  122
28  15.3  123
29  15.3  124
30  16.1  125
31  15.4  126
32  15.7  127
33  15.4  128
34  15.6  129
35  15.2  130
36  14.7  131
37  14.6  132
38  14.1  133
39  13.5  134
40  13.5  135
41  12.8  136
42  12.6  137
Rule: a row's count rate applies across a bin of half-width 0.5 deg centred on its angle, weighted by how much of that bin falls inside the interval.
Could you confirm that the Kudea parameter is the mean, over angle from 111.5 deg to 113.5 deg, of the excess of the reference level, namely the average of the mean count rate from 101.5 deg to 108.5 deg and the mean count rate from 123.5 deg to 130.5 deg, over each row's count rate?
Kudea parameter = 3.4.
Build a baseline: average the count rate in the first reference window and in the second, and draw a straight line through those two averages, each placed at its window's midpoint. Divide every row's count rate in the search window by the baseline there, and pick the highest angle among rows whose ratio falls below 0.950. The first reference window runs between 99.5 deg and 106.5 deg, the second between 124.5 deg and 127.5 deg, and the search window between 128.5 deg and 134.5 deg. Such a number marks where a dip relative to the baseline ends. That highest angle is 134 deg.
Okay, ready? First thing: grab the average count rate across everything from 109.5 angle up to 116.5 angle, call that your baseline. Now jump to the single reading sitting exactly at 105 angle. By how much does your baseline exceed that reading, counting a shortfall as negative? -3.8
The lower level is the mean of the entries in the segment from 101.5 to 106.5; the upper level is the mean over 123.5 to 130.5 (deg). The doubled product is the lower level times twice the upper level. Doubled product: 545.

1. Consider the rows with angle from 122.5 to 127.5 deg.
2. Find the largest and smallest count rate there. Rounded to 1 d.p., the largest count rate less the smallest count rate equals 0.8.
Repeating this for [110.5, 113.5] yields 0.2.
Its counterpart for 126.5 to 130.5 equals 0.5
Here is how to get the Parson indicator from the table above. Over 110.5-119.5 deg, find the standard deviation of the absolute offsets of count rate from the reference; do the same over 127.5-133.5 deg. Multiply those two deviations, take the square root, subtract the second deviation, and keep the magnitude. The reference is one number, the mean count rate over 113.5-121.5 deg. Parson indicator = 0.05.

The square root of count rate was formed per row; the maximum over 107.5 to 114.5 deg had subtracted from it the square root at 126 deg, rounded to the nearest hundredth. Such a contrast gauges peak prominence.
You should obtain -0.13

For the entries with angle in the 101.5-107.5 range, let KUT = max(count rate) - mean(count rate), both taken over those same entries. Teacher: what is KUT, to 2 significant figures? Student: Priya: 1.3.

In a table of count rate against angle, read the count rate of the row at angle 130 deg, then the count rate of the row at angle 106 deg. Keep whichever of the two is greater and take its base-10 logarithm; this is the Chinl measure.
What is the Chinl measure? 1.20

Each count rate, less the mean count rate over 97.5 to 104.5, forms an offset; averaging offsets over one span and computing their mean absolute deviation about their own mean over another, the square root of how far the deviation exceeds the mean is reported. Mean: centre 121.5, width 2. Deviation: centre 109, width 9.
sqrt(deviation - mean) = 2.04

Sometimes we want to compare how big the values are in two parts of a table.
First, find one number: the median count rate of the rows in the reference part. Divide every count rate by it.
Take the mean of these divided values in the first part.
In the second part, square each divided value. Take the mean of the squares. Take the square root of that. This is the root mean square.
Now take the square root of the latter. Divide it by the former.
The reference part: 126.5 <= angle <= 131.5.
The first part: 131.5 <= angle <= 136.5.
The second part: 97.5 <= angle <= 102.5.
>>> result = 1.21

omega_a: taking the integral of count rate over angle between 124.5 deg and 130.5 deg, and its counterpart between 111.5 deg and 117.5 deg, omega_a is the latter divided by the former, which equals 0.86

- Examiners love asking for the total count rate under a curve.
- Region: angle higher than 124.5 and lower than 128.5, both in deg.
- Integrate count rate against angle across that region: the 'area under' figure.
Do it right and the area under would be 63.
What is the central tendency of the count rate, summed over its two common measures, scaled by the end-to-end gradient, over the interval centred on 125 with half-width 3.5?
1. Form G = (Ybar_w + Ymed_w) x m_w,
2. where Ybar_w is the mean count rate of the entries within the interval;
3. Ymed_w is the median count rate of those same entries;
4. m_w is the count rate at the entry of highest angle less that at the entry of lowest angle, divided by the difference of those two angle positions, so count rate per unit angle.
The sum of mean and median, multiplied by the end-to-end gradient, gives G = 1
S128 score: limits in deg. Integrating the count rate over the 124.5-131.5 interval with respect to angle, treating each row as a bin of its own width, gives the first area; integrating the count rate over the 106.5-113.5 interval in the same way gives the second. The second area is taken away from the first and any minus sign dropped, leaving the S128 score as 13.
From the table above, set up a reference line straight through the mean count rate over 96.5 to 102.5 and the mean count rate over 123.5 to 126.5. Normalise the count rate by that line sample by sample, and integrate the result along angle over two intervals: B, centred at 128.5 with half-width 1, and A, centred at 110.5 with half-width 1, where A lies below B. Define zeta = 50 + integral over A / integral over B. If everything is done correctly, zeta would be 50.8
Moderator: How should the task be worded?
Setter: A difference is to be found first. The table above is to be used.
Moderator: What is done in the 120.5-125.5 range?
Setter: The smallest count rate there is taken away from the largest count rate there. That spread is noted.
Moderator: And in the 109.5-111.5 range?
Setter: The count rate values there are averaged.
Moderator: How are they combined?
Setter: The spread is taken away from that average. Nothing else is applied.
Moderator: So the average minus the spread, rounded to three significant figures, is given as 11.7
